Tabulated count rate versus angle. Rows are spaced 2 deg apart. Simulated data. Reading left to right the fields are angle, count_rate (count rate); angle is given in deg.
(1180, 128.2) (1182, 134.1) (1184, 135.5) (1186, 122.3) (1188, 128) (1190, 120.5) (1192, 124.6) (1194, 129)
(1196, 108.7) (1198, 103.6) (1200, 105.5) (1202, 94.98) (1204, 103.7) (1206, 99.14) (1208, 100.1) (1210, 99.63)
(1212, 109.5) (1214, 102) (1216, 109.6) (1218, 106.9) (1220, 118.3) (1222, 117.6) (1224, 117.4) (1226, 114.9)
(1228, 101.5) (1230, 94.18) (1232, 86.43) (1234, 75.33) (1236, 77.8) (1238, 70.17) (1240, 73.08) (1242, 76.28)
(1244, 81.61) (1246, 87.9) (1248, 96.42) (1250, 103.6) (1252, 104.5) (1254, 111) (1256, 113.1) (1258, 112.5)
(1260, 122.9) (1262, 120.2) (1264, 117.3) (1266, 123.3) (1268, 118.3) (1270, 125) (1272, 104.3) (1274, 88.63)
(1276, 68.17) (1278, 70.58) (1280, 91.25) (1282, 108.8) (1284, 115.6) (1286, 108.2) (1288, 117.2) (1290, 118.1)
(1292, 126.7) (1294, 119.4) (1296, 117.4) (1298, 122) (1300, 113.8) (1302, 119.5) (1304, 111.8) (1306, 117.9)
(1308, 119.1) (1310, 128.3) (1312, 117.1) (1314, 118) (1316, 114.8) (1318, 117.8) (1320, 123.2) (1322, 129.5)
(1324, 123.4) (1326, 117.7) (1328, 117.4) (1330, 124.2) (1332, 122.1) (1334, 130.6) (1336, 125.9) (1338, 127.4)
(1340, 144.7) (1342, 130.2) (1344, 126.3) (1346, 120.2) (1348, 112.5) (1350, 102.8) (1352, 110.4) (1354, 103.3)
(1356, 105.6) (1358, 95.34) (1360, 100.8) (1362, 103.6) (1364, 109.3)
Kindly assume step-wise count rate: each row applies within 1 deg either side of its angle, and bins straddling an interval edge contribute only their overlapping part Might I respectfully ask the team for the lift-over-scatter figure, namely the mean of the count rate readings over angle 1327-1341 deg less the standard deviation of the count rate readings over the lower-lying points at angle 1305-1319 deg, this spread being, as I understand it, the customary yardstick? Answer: 123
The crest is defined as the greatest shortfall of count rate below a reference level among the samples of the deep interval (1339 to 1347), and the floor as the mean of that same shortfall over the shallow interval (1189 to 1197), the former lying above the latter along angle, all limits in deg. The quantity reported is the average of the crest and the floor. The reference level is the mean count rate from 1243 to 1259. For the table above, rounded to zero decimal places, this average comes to -19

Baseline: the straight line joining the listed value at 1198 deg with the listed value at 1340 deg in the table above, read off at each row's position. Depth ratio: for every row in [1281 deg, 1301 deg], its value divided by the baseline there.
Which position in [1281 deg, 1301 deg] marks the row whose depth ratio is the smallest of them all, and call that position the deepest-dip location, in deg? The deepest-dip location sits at 1286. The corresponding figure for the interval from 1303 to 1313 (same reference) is 1304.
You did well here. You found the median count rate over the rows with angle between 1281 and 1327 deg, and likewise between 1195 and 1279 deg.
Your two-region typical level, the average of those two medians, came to 110.8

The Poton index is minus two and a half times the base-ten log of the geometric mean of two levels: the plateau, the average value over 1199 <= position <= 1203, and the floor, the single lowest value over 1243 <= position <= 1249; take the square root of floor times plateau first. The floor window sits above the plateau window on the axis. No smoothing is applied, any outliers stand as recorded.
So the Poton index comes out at -4.89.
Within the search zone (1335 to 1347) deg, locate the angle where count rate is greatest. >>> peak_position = 1340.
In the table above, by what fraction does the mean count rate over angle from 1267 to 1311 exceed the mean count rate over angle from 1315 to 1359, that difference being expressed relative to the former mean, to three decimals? -0.080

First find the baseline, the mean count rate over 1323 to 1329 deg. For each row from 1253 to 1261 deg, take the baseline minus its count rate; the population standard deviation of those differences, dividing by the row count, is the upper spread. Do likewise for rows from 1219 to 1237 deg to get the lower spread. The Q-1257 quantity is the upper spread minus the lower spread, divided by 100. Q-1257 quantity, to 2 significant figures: -0.12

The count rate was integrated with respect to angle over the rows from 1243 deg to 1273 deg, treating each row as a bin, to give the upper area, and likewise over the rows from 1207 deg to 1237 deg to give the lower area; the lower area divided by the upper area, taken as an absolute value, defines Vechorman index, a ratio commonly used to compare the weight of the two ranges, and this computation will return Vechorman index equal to 0.93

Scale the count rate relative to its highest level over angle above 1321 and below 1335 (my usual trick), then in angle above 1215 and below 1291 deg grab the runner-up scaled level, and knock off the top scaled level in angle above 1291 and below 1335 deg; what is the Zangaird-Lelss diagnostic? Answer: -0.06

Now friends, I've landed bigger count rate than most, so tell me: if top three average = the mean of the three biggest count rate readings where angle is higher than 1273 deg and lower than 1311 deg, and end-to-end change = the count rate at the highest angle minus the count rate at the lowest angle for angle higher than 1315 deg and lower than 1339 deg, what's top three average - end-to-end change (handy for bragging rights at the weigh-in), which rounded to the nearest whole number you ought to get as 113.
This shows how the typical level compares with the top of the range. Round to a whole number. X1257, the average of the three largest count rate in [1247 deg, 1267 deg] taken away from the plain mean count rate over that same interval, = -10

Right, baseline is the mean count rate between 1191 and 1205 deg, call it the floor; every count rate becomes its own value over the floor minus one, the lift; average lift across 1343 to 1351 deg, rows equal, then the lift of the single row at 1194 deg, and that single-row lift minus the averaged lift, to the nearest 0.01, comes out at 0.12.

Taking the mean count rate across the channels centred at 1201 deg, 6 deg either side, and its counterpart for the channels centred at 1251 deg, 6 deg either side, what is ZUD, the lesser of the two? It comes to 103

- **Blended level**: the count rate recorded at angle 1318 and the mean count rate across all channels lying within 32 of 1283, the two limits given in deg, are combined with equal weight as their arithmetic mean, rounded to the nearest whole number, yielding 115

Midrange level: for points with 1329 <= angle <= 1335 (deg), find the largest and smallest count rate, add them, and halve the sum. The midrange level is 126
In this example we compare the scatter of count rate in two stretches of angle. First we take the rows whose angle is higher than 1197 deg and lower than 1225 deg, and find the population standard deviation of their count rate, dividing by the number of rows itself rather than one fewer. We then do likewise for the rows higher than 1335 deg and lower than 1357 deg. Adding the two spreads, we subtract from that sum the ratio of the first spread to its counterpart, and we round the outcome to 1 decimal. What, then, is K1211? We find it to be 19.2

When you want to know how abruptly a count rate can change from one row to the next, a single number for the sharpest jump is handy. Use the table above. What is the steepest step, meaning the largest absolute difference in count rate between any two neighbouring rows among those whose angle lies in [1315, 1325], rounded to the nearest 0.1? 6.3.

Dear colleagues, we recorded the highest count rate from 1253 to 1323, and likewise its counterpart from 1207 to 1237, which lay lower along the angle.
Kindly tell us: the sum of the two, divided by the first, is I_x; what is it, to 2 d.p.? 1.91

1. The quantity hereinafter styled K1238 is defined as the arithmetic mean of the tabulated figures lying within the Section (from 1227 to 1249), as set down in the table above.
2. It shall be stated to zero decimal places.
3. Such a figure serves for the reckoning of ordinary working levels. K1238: 84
